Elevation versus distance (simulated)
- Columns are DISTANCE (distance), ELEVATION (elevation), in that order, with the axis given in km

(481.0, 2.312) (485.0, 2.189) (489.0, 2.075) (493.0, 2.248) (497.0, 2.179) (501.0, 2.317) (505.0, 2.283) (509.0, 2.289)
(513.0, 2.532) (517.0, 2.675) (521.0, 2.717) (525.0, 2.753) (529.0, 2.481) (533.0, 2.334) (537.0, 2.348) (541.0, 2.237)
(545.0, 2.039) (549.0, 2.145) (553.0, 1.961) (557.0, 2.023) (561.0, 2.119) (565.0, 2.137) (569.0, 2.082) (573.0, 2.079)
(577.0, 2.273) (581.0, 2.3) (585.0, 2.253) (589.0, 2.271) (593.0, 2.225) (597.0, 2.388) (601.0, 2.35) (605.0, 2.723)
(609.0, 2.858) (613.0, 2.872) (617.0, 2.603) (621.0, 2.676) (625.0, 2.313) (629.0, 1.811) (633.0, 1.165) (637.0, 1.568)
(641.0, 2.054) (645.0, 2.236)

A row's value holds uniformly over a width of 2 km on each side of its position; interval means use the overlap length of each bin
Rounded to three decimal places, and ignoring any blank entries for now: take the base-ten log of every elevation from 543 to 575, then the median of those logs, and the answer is 0.318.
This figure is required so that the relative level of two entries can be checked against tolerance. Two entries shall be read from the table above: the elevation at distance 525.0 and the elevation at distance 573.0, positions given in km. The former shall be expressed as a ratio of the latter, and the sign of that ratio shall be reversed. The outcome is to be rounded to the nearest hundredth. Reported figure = -1.32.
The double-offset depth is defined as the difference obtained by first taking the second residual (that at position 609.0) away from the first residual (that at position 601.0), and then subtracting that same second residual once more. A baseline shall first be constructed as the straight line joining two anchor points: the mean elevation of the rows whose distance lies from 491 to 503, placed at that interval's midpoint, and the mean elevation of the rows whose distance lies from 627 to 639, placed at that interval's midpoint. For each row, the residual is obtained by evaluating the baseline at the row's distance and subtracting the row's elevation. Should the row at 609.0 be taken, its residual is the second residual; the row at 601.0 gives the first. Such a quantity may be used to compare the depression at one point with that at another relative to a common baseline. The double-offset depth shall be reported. 1.8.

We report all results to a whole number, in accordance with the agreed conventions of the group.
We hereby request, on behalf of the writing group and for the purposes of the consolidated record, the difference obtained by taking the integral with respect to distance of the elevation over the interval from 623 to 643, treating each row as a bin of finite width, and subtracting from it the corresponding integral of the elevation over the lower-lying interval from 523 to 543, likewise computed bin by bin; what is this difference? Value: -13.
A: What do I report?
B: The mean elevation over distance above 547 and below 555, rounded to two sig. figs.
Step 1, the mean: 2.1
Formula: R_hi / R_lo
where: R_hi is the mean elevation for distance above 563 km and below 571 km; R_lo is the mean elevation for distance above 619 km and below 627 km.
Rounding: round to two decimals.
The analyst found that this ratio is 0.85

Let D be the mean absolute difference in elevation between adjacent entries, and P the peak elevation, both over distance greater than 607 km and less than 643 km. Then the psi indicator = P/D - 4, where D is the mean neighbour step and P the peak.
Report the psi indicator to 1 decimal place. 4.3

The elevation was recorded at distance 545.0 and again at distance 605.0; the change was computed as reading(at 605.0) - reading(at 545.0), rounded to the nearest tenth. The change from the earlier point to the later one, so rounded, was 0.7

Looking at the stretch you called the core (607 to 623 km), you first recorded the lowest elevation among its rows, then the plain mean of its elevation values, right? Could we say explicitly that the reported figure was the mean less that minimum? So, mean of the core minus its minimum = 0.15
